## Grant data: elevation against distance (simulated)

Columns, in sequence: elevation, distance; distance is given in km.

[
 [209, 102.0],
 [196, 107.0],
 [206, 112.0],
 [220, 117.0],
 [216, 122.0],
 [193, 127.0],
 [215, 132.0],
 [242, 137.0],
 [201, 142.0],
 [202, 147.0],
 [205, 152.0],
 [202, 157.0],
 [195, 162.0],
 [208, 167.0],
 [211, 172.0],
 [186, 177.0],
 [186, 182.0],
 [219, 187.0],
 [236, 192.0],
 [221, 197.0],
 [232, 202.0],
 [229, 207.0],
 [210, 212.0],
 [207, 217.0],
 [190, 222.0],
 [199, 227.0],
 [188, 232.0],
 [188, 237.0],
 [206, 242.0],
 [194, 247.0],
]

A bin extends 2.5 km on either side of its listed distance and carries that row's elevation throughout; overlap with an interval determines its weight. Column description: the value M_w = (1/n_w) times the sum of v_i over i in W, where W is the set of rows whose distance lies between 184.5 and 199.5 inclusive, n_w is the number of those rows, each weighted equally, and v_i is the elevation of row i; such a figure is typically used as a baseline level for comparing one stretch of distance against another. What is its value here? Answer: 225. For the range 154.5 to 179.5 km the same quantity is 200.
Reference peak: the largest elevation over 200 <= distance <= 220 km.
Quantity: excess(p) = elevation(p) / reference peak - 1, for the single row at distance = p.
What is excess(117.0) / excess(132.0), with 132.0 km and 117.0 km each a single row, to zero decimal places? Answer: 1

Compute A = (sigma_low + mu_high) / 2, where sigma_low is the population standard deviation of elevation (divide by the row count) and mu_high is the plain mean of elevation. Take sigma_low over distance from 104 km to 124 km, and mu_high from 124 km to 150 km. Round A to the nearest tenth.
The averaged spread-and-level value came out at 110.0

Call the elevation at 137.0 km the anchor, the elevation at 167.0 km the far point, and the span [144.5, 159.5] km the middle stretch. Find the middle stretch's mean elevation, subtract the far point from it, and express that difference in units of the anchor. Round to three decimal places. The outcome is -0.021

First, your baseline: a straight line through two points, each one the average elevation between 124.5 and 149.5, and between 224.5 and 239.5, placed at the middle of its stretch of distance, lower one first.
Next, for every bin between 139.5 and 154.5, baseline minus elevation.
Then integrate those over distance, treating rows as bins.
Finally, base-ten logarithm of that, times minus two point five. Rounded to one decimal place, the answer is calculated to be -4.9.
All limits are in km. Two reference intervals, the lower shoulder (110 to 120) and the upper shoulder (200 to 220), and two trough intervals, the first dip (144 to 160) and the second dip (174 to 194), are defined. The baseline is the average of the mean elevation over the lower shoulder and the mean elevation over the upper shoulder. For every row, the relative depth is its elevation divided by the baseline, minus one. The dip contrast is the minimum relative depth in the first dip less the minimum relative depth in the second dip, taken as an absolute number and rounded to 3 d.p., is 0.074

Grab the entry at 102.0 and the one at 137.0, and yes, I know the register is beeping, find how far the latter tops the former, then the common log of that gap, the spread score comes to 1.52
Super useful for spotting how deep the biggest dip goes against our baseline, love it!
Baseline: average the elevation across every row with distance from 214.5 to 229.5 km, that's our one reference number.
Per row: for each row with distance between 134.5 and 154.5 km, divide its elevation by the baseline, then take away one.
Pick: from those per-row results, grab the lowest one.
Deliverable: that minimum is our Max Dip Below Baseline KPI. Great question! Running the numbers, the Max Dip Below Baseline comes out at 0.012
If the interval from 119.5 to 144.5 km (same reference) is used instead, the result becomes -0.029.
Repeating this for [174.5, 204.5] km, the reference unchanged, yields -0.064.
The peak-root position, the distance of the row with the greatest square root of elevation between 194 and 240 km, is 202.0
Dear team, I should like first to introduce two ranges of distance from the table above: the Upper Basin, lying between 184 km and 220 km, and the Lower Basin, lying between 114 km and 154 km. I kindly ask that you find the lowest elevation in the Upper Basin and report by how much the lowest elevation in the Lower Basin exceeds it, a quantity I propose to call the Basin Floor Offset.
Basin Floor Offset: -14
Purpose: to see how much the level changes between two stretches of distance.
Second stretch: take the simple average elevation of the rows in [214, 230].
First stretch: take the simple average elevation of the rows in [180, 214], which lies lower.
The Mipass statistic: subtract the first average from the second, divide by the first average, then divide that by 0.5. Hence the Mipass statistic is -0.19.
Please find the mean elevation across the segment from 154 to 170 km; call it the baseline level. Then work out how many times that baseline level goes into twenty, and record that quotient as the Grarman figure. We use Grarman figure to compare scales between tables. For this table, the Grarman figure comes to 0.099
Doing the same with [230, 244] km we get 0.103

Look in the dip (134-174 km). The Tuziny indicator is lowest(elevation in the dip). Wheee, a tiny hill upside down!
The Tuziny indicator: 195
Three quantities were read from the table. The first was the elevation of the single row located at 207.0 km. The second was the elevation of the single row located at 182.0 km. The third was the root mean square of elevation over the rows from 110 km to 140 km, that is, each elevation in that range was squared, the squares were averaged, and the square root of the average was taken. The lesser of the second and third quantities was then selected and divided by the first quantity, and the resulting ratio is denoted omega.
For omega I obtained 0.81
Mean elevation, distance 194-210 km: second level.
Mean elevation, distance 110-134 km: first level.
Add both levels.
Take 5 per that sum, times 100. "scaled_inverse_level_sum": 1.14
